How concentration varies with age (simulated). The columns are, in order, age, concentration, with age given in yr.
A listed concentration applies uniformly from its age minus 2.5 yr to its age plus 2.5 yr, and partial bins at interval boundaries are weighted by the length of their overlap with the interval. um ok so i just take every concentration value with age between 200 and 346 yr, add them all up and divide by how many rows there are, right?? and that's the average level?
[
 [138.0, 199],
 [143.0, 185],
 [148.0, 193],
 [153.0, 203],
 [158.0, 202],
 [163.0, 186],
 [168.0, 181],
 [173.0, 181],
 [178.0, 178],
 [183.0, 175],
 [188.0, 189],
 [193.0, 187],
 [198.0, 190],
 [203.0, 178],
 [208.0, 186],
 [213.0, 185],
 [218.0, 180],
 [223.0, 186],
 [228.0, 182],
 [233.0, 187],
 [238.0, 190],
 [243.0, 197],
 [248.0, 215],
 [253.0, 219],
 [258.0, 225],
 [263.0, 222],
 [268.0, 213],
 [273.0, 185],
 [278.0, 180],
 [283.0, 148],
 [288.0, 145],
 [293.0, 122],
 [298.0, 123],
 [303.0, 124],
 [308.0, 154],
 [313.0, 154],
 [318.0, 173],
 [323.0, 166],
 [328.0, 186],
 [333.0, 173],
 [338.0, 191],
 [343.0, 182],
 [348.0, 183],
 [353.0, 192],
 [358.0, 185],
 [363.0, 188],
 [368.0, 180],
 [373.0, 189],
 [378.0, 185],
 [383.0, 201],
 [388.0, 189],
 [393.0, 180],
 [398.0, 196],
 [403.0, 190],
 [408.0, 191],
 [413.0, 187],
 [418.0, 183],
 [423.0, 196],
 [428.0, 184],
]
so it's 178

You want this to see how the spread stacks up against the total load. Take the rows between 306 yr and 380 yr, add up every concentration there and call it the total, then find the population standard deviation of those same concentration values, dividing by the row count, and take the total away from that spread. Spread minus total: -2669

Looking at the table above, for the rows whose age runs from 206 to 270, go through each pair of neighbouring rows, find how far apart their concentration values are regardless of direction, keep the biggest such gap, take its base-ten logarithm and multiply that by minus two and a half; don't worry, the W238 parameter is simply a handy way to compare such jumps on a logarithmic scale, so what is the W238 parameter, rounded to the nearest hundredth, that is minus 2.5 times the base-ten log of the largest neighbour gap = -3.14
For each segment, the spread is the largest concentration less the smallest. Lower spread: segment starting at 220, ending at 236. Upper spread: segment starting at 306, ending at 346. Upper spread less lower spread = 32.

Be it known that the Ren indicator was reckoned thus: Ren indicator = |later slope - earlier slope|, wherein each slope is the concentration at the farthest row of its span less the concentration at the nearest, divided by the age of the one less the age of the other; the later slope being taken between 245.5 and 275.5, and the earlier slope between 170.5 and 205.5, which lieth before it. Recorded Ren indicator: 1.1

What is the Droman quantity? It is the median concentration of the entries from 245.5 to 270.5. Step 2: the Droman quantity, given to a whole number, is 219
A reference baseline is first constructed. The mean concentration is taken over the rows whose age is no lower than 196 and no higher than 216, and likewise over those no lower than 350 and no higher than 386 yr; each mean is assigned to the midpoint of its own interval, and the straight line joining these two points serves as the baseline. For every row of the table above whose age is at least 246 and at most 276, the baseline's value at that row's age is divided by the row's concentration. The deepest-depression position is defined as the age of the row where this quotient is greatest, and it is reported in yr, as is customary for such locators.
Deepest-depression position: 273.0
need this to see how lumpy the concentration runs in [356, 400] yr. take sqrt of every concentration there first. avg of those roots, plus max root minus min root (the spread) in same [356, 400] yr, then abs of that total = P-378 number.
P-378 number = 14.5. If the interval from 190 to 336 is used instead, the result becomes 17.3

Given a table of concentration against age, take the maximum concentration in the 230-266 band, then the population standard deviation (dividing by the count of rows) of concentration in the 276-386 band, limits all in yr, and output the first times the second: 5269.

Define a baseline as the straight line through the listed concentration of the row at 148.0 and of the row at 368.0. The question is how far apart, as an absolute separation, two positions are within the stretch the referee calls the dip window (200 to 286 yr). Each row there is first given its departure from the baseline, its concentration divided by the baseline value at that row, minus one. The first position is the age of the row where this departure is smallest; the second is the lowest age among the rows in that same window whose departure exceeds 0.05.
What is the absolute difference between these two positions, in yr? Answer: 40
